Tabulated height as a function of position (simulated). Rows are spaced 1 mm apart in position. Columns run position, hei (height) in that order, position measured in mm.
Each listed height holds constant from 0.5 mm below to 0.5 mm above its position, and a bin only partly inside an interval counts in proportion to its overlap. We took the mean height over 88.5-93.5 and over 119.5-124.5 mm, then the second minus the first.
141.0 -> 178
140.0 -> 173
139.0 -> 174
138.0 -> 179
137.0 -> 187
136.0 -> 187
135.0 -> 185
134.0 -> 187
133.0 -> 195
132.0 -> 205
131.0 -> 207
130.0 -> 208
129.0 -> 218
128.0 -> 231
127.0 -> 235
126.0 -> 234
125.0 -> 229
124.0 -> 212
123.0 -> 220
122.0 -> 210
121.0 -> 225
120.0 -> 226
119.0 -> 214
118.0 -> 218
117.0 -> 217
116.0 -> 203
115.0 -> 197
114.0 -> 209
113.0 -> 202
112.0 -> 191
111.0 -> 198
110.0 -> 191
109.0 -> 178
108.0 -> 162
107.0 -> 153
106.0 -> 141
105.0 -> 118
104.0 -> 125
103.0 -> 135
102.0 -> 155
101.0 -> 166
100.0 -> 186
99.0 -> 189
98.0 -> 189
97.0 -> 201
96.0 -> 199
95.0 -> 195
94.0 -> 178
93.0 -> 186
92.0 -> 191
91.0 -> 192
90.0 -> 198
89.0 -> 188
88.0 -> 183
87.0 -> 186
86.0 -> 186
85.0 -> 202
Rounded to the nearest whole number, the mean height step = 28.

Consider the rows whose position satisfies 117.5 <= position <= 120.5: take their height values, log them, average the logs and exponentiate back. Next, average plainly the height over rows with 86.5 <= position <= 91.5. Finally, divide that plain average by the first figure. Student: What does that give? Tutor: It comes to 0.86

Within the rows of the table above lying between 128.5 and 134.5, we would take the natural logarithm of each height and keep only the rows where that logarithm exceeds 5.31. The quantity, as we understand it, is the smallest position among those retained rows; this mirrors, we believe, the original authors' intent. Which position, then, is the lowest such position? 129.0 mm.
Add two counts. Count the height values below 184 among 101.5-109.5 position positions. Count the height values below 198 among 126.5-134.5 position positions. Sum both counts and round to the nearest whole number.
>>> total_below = 10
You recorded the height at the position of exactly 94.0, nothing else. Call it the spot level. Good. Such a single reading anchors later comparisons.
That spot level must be 178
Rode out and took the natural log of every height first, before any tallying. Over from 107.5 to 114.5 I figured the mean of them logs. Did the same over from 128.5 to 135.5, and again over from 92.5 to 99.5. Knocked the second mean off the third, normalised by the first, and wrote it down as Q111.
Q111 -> -0.009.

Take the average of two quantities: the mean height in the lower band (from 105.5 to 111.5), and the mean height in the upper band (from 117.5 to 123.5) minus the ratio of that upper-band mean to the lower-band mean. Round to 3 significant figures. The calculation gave 194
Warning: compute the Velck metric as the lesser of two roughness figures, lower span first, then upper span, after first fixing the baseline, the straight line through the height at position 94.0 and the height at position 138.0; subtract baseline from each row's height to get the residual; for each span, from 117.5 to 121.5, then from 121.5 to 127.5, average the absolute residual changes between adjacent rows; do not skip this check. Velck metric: 5.7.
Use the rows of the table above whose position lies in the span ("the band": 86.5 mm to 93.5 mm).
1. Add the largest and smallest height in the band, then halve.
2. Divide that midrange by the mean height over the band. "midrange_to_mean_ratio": 1.01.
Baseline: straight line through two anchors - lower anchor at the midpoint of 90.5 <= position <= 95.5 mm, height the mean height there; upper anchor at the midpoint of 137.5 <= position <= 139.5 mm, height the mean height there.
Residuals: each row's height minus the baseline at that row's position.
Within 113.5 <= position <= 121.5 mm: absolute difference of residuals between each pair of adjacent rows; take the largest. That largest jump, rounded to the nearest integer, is 14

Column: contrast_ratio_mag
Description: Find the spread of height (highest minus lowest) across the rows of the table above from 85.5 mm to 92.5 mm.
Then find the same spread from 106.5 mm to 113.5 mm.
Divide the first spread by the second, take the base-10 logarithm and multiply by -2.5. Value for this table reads 1.3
